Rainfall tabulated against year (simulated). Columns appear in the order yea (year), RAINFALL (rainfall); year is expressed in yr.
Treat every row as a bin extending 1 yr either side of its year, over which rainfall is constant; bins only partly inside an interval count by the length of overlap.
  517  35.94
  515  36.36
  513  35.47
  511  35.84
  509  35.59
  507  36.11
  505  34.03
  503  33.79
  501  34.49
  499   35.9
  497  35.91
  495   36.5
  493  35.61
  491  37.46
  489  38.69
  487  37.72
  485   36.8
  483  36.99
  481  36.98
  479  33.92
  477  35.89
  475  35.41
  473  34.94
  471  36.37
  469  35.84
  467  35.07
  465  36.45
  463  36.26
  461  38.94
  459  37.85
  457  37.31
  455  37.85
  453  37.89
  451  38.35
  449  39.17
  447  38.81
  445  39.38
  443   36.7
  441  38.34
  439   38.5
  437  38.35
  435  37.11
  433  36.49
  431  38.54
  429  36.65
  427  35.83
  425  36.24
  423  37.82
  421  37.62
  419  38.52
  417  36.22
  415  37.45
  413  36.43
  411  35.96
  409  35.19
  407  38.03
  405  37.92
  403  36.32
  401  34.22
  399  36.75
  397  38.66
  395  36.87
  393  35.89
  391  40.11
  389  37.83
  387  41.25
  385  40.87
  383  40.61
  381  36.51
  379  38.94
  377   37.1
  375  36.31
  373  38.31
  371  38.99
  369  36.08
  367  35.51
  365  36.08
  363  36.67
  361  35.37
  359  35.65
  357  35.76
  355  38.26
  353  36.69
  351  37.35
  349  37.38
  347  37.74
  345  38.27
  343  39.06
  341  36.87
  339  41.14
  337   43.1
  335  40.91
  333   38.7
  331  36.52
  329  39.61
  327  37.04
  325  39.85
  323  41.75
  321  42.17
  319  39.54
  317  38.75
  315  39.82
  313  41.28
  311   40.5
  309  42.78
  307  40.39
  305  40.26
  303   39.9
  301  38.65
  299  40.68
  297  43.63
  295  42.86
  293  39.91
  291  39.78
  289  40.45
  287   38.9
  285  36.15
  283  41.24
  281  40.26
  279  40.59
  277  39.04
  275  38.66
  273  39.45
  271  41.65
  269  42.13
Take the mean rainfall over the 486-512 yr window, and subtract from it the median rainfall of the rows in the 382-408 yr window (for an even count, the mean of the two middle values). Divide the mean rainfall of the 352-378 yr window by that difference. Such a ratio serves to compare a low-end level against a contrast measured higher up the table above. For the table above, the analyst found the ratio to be -19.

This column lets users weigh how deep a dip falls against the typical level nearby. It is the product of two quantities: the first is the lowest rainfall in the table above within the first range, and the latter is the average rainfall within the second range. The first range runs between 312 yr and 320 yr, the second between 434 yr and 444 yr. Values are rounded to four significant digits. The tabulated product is 1465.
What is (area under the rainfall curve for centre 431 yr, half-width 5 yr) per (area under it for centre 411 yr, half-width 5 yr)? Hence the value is 1.01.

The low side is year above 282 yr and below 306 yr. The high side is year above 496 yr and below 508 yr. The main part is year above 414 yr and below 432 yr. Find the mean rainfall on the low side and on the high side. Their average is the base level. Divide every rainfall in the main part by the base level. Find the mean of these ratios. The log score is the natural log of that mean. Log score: -0.011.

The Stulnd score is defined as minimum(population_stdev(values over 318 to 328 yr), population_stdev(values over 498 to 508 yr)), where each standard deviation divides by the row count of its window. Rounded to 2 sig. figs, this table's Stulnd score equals 0.96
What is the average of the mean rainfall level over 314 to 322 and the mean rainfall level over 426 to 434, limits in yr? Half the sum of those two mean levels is 38.5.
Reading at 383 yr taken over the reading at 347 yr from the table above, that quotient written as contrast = 1.08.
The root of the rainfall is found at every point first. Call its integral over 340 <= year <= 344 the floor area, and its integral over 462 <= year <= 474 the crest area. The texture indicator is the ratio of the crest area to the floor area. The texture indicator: 2.9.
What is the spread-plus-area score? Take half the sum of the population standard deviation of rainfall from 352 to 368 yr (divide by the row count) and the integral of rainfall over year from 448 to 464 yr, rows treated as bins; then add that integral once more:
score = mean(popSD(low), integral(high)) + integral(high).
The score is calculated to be 911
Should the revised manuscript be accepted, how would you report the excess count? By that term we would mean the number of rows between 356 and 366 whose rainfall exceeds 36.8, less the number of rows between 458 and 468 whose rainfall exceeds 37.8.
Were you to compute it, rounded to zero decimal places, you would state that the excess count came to -2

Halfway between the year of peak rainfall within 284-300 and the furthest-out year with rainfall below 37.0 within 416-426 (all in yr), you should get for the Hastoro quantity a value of 361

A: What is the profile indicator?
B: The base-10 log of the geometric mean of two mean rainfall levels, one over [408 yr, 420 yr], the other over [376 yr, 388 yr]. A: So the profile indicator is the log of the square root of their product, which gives 1.58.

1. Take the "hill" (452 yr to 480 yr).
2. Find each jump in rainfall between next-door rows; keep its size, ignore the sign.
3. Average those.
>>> 0.93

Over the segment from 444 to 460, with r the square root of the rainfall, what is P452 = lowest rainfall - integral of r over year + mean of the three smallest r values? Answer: -56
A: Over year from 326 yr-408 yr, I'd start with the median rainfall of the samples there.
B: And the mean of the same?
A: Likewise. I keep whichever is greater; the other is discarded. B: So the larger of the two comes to 37.8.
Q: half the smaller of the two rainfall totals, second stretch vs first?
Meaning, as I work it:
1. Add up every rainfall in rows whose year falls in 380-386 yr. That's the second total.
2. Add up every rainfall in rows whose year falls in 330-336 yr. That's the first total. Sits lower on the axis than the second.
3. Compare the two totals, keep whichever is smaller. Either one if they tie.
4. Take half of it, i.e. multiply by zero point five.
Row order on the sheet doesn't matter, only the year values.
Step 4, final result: 58.1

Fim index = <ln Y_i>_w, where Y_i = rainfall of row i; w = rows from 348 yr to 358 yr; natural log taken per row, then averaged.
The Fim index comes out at 3.61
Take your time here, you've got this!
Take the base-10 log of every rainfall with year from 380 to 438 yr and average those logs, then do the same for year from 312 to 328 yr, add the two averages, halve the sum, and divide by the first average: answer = 1.01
